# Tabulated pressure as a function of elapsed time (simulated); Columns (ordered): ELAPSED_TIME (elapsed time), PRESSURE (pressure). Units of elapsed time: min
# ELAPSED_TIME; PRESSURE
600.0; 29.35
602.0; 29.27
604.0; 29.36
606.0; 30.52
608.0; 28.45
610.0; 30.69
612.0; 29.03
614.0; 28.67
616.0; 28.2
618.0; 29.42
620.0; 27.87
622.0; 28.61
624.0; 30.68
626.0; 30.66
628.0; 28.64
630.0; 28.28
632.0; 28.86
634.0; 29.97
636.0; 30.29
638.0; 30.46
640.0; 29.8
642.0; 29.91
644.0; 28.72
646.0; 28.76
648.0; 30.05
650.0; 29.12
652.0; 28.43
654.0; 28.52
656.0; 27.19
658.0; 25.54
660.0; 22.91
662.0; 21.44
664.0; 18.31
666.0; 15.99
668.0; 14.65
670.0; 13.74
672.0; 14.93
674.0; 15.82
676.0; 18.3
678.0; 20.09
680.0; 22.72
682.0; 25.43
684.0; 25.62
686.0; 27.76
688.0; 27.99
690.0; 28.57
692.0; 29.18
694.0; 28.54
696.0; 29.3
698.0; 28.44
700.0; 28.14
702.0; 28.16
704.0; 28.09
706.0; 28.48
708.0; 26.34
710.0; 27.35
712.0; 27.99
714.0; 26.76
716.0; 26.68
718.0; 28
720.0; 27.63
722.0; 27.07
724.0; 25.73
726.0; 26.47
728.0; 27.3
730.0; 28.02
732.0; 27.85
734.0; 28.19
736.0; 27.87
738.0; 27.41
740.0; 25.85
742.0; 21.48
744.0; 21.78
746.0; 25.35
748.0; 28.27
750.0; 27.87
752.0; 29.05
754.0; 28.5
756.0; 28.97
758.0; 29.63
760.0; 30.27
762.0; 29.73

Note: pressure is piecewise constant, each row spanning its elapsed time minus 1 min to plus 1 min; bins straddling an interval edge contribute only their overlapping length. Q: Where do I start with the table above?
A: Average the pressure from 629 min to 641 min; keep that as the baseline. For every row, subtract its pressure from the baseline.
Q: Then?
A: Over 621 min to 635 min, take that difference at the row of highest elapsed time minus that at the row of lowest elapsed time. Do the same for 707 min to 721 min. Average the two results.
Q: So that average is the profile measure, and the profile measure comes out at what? -1.3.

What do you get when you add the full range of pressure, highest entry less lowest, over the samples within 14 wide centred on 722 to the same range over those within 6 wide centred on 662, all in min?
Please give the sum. 6.9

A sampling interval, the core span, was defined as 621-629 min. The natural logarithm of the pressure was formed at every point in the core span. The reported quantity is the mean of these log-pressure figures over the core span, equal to 3.39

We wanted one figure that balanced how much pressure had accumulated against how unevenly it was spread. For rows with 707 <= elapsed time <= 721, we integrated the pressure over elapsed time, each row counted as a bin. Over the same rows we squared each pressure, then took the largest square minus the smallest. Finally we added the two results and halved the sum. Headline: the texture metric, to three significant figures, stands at 236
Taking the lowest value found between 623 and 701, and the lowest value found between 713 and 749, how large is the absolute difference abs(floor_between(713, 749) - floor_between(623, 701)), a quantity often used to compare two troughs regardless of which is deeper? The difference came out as 7.7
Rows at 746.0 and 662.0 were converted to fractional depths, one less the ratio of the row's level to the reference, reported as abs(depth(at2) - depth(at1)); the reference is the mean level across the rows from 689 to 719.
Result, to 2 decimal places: 0.14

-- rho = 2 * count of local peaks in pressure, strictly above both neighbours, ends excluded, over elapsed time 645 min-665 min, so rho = 4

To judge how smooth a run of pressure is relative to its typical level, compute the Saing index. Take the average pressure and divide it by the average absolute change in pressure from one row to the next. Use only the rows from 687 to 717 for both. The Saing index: 42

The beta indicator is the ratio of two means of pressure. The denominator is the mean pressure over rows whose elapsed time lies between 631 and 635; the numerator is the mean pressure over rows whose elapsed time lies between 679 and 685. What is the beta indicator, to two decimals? 0.84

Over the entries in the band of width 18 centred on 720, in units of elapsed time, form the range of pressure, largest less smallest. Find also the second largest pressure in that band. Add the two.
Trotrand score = 30.3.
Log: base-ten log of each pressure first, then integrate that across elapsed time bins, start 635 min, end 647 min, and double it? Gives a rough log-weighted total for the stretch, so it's 35.3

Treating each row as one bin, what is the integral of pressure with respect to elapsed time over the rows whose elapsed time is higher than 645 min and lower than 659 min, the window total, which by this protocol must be 395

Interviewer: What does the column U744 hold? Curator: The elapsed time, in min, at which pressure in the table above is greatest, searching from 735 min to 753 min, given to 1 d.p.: 752.0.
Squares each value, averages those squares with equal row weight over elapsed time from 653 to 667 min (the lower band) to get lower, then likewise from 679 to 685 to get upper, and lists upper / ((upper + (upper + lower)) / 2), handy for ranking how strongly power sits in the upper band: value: 0.69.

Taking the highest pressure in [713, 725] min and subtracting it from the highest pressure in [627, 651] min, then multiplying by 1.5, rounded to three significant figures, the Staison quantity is 3.69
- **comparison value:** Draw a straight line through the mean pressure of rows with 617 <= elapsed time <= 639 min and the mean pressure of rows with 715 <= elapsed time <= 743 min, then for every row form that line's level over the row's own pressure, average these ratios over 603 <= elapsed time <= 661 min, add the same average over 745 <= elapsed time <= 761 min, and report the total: 1.94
